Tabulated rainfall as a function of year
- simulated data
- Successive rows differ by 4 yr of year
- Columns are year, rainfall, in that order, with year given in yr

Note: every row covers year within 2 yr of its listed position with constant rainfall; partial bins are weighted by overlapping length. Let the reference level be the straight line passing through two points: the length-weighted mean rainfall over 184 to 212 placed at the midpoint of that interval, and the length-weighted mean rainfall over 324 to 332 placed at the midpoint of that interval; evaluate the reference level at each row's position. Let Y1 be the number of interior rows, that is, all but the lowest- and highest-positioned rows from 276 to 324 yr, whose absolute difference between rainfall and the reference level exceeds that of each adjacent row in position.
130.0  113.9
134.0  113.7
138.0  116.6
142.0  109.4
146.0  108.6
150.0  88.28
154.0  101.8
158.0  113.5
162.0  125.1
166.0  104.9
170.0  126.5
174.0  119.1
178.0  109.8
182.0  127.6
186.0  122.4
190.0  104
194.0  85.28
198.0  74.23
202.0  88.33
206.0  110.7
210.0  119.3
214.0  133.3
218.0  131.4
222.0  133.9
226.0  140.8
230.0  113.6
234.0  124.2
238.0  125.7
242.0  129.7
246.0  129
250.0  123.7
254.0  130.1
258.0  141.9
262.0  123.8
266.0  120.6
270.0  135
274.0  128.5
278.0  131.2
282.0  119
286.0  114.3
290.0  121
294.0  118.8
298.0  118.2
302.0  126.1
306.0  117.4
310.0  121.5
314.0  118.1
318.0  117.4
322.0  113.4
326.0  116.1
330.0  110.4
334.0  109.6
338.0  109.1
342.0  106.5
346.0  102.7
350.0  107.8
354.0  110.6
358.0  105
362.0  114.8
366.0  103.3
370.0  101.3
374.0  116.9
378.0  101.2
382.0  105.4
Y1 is 3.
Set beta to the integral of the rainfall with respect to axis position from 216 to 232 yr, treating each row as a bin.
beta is 2079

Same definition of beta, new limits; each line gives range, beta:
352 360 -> 862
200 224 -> 2868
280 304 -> 2870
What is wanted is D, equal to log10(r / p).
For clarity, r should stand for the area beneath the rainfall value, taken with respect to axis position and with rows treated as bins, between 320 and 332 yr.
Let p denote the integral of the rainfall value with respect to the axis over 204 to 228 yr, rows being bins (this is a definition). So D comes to -0.35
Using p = 3078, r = 1360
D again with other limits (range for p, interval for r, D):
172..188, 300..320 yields 0.10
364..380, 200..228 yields 0.31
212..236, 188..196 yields -0.61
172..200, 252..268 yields -0.16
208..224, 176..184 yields -0.34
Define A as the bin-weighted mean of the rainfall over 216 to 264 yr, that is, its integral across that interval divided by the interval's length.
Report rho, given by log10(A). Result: 2.11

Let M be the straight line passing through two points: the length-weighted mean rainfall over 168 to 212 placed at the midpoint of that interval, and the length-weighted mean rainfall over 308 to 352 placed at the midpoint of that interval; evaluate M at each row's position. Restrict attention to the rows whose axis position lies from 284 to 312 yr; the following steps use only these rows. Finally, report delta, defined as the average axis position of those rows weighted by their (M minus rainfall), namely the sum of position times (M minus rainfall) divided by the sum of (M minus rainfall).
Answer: 299.2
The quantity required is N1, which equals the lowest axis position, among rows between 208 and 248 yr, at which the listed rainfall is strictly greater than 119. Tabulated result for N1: 210.0 yr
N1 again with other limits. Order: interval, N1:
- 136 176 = 162.0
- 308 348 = 310.0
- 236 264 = 238.0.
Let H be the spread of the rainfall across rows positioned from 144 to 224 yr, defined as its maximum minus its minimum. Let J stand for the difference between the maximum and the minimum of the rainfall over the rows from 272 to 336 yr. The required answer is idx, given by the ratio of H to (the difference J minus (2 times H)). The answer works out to -0.61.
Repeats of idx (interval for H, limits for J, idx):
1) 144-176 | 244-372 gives -1.07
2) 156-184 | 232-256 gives -0.58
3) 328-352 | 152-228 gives 0.15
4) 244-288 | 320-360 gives -0.66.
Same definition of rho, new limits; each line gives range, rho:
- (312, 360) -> 2.04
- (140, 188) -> 2.05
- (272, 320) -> 2.08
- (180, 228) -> 2.06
